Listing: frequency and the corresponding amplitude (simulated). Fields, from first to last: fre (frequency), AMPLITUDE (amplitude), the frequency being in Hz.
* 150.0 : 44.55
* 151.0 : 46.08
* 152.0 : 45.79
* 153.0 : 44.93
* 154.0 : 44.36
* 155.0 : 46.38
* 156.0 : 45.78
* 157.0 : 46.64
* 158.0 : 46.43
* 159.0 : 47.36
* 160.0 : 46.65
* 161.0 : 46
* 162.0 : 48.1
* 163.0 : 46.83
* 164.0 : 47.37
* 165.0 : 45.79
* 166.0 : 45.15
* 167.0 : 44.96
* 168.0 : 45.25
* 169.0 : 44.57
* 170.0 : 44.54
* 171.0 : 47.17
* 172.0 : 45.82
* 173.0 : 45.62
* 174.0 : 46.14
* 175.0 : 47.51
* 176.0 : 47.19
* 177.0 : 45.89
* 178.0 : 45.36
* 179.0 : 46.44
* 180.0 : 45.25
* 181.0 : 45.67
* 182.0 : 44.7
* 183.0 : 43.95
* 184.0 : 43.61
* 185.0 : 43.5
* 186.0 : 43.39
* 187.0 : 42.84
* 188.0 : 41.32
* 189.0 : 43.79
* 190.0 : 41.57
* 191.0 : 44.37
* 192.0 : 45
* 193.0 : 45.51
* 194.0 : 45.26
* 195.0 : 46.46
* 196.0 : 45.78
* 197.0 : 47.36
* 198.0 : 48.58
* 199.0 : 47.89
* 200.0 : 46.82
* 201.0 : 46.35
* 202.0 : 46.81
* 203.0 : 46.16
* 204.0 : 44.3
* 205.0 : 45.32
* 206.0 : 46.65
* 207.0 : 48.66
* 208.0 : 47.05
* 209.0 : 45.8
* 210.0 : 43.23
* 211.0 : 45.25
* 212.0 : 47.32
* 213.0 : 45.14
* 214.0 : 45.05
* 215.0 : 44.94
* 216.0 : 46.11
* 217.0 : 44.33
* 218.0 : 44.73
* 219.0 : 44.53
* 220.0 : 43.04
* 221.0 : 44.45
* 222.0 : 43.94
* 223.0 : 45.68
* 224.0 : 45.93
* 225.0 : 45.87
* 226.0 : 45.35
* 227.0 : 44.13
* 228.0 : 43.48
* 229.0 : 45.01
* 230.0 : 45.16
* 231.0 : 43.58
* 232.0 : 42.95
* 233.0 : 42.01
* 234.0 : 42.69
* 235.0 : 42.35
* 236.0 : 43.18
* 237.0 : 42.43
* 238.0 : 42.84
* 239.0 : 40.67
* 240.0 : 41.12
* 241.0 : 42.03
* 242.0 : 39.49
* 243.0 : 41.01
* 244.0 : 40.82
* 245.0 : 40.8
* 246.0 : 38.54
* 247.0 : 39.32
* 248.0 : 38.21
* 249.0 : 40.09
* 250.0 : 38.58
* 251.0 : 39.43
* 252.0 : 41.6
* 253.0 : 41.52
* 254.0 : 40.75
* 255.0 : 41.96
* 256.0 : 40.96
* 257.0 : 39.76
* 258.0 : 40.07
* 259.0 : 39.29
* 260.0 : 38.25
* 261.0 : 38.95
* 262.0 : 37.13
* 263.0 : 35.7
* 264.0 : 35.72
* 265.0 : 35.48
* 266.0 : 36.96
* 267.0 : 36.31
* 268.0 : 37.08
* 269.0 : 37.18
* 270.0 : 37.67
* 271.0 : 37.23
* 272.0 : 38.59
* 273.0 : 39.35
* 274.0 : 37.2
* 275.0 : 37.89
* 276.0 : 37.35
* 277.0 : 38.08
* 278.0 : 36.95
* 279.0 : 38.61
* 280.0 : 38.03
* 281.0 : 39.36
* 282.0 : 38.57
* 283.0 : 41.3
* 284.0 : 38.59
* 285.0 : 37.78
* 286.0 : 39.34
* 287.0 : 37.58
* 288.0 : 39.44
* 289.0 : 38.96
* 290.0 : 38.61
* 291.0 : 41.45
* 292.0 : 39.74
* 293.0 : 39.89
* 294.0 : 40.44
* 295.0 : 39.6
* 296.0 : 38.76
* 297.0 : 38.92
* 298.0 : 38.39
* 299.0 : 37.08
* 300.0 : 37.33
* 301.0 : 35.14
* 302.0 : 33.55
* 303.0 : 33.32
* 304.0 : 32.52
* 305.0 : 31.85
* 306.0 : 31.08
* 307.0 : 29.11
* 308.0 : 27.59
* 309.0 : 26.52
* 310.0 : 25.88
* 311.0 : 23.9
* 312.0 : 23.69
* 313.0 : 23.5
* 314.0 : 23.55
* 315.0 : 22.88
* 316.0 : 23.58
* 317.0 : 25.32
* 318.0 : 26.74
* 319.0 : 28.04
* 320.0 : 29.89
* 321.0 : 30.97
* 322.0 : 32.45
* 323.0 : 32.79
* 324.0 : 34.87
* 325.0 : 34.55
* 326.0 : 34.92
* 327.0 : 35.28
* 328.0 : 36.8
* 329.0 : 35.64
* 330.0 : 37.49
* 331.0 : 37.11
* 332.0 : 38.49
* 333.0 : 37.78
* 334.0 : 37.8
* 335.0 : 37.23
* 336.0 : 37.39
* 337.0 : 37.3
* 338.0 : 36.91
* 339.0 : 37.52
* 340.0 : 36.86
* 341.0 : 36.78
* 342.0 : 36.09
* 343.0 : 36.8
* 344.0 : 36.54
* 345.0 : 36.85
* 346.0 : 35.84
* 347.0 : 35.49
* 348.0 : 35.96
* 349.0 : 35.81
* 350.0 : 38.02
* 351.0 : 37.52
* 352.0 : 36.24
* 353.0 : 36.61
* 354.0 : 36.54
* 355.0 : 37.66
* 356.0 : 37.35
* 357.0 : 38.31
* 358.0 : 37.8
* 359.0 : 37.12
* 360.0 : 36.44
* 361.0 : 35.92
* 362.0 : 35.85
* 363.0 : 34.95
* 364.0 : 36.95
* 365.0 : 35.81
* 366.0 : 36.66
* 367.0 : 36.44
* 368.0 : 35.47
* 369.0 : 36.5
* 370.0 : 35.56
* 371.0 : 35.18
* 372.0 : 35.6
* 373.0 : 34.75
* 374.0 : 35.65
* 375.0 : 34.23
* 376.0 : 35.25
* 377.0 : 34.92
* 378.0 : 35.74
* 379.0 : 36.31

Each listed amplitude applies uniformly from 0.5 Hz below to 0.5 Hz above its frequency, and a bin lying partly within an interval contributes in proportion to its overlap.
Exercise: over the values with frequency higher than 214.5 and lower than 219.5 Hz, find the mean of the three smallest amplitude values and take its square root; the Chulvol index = 6.67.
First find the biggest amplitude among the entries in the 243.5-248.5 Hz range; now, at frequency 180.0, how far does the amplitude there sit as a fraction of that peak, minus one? 0.11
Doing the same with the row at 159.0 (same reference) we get 0.16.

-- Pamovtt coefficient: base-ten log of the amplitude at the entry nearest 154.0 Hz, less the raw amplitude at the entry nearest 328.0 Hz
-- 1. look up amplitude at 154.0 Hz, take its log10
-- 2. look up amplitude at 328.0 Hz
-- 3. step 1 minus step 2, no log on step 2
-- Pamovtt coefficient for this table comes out -35.2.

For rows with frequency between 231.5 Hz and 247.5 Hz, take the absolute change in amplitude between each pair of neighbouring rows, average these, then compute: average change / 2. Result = 0.493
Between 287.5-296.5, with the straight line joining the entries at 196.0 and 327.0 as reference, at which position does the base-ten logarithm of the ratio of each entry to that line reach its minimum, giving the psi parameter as 290.0 Hz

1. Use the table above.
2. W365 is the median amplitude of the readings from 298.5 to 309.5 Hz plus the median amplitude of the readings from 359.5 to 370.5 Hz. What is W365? 68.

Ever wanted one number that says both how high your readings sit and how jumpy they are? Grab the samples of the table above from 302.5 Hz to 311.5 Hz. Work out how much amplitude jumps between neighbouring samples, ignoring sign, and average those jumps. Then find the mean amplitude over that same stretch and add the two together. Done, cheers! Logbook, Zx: 30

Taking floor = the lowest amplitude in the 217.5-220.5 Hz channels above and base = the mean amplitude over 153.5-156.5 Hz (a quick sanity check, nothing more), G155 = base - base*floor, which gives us -1913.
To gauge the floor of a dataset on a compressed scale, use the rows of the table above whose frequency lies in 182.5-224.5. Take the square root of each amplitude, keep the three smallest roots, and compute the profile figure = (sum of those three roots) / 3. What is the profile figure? 6.5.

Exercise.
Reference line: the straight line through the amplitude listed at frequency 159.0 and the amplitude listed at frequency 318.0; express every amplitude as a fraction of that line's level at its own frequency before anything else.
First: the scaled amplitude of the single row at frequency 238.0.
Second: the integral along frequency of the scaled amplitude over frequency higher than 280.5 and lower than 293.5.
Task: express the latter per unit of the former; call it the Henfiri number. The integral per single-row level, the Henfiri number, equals 14.4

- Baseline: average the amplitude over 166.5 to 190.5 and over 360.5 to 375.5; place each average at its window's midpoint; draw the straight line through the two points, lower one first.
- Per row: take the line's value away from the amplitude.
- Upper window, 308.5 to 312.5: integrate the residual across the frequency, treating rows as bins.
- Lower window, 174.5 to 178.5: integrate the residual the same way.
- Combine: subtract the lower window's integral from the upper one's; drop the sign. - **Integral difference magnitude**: 60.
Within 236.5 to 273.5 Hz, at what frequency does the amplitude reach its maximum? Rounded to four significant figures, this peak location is 238.0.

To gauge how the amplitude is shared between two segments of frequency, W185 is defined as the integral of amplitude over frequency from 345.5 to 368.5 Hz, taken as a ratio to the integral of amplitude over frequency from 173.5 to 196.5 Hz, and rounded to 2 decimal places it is 0.82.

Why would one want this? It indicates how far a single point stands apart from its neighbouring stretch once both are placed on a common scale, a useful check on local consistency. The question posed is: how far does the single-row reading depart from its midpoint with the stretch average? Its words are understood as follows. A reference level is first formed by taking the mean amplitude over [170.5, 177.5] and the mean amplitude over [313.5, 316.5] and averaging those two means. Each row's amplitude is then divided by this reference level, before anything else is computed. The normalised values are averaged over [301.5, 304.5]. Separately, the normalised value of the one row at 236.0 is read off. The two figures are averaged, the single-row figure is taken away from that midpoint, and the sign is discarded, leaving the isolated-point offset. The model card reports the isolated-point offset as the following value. 0.14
